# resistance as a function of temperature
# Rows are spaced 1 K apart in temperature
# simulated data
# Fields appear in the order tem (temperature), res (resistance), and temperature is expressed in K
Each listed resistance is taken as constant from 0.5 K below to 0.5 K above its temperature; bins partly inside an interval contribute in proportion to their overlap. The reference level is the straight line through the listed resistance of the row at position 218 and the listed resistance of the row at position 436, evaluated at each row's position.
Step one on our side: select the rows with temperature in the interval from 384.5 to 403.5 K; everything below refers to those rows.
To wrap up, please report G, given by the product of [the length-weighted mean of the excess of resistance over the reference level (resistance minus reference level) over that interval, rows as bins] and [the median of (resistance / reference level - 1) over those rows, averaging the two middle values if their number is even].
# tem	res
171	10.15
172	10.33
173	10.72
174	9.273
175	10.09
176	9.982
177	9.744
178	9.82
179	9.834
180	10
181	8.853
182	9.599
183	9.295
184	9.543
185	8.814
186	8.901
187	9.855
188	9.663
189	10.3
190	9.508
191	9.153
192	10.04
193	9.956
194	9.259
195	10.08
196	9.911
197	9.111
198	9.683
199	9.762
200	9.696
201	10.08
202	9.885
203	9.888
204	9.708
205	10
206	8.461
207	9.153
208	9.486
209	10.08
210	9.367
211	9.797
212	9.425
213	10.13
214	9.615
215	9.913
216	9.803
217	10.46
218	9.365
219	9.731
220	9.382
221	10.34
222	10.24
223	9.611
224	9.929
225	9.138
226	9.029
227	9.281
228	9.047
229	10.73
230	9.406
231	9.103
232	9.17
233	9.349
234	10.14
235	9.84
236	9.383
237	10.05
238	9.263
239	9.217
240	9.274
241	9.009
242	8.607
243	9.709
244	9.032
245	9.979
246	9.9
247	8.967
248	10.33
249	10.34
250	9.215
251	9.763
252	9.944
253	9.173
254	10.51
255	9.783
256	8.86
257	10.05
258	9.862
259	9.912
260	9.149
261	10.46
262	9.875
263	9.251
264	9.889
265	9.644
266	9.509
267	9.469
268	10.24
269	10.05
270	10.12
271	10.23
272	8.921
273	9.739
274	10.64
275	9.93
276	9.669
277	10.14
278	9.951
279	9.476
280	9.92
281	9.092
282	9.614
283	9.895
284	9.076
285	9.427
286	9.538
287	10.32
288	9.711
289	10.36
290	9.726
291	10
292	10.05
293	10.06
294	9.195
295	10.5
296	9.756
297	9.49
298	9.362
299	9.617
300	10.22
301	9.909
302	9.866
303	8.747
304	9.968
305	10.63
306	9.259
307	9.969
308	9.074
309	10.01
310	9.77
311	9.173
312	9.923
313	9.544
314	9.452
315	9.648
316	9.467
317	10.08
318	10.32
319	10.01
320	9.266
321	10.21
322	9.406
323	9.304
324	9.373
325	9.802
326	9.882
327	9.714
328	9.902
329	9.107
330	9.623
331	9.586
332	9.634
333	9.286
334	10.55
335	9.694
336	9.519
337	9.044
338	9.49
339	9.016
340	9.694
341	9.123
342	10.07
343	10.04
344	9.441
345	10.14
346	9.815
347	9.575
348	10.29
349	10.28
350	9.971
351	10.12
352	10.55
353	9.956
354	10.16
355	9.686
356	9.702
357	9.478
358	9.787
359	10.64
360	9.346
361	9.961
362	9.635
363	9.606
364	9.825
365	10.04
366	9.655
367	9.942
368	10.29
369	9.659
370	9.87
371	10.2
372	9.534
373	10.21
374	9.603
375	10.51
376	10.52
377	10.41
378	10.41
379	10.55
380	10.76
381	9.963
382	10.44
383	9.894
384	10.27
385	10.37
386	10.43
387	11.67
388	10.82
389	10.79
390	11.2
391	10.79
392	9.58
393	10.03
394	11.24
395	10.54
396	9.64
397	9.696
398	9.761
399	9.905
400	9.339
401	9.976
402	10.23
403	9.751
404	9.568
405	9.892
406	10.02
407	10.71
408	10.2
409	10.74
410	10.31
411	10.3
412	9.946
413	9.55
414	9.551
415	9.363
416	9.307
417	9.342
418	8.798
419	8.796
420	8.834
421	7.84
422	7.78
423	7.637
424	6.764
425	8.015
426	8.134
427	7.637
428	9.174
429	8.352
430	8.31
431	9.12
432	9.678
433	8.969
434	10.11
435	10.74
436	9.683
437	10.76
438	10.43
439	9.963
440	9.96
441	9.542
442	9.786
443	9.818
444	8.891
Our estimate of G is 0.042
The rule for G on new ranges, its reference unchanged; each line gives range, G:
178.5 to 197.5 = 0.007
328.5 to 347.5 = 0.000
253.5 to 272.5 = 0.016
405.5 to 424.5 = 0.012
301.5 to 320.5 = 0.005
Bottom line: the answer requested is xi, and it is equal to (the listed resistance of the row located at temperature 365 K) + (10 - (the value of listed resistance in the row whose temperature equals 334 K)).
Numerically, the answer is 9.5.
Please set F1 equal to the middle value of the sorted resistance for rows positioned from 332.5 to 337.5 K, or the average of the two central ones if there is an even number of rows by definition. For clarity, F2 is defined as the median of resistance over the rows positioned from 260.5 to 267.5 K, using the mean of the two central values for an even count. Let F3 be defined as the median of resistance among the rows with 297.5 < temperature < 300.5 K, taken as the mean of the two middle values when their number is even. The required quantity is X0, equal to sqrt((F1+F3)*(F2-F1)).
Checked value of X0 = 1.5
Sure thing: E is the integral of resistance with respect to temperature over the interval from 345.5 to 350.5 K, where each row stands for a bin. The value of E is 49.9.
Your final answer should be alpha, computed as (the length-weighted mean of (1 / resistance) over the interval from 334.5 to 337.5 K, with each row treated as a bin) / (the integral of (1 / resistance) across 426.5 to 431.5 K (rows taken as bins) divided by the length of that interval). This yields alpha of 0.90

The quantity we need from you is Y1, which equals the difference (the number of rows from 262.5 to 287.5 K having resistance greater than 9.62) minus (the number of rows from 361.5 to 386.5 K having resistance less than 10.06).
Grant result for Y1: 3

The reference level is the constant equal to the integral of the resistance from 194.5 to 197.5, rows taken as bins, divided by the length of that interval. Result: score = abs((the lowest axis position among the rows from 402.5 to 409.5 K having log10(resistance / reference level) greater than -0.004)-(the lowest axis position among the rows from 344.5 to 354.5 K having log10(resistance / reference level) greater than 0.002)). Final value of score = 58 K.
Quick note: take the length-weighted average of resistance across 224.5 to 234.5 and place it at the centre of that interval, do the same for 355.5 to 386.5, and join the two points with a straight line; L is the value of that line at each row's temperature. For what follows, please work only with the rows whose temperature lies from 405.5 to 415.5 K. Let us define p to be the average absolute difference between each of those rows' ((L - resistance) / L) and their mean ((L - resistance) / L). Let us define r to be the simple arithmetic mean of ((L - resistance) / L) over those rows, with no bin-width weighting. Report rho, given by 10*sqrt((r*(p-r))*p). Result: 0.036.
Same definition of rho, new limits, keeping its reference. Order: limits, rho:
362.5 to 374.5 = 0.014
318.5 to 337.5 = 0.020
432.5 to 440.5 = 0.043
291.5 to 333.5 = 0.030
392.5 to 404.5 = 0.034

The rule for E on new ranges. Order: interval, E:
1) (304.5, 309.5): 48.9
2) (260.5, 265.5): 49.1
